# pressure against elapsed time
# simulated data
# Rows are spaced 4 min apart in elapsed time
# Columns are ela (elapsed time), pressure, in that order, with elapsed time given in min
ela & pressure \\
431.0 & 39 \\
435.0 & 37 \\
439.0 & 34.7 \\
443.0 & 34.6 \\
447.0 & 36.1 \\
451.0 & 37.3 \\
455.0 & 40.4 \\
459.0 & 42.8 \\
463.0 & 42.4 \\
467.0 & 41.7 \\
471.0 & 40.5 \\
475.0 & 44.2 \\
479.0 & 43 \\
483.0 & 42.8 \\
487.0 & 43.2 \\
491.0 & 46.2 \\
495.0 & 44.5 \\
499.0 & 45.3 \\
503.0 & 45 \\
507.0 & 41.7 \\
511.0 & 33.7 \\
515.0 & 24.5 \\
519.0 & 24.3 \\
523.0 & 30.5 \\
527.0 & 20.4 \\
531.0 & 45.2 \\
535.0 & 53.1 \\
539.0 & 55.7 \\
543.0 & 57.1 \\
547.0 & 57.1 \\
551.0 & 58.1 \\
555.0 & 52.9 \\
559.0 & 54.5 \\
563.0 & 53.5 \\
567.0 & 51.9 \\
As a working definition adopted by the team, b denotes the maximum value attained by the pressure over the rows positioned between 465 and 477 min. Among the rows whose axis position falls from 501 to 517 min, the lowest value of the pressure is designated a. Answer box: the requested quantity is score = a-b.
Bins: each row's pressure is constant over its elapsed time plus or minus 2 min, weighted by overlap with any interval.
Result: -20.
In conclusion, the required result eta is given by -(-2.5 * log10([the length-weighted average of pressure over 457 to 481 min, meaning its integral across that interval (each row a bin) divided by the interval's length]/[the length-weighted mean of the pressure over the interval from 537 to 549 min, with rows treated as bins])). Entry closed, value -0.31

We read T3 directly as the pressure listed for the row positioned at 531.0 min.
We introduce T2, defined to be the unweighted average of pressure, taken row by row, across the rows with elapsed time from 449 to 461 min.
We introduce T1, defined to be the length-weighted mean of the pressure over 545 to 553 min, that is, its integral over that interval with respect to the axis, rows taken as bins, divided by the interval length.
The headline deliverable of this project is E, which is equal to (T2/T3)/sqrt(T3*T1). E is 0.017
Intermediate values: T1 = 57.6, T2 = 40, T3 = 45.2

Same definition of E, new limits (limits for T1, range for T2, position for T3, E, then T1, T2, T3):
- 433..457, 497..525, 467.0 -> 0.021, 36.7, 35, 41.7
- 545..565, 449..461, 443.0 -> 0.027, 55.2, 40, 34.6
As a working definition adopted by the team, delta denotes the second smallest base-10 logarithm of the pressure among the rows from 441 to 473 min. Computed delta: 1.56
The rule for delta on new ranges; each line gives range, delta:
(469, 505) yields 1.63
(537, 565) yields 1.73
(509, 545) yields 1.39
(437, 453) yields 1.54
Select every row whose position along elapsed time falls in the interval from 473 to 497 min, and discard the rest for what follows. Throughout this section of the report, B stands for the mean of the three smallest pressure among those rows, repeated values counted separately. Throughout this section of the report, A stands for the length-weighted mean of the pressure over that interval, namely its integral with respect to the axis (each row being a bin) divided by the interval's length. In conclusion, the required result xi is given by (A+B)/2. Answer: 43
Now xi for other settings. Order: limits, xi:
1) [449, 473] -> 40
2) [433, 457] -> 36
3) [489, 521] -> 33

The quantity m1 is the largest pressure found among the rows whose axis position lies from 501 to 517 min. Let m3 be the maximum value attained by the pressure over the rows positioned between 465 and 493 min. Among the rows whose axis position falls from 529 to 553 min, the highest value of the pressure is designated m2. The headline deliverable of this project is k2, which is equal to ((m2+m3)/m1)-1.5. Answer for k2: 0.82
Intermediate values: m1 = 45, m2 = 58.1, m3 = 46.2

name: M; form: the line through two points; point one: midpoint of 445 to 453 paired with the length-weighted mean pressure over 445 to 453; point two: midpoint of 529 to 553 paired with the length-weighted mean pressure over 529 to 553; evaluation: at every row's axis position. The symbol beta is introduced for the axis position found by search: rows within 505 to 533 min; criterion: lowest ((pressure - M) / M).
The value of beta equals 527.0 min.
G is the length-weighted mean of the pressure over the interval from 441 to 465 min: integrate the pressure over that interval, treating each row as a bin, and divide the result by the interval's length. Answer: 39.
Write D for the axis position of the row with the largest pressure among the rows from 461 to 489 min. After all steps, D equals 475.0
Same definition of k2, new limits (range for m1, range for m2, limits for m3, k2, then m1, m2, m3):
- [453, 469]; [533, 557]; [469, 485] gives 0.89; 42.8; 58.1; 44.2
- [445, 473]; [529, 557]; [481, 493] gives 0.94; 42.8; 58.1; 46.2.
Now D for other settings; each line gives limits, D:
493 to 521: 499.0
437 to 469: 459.0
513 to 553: 551.0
